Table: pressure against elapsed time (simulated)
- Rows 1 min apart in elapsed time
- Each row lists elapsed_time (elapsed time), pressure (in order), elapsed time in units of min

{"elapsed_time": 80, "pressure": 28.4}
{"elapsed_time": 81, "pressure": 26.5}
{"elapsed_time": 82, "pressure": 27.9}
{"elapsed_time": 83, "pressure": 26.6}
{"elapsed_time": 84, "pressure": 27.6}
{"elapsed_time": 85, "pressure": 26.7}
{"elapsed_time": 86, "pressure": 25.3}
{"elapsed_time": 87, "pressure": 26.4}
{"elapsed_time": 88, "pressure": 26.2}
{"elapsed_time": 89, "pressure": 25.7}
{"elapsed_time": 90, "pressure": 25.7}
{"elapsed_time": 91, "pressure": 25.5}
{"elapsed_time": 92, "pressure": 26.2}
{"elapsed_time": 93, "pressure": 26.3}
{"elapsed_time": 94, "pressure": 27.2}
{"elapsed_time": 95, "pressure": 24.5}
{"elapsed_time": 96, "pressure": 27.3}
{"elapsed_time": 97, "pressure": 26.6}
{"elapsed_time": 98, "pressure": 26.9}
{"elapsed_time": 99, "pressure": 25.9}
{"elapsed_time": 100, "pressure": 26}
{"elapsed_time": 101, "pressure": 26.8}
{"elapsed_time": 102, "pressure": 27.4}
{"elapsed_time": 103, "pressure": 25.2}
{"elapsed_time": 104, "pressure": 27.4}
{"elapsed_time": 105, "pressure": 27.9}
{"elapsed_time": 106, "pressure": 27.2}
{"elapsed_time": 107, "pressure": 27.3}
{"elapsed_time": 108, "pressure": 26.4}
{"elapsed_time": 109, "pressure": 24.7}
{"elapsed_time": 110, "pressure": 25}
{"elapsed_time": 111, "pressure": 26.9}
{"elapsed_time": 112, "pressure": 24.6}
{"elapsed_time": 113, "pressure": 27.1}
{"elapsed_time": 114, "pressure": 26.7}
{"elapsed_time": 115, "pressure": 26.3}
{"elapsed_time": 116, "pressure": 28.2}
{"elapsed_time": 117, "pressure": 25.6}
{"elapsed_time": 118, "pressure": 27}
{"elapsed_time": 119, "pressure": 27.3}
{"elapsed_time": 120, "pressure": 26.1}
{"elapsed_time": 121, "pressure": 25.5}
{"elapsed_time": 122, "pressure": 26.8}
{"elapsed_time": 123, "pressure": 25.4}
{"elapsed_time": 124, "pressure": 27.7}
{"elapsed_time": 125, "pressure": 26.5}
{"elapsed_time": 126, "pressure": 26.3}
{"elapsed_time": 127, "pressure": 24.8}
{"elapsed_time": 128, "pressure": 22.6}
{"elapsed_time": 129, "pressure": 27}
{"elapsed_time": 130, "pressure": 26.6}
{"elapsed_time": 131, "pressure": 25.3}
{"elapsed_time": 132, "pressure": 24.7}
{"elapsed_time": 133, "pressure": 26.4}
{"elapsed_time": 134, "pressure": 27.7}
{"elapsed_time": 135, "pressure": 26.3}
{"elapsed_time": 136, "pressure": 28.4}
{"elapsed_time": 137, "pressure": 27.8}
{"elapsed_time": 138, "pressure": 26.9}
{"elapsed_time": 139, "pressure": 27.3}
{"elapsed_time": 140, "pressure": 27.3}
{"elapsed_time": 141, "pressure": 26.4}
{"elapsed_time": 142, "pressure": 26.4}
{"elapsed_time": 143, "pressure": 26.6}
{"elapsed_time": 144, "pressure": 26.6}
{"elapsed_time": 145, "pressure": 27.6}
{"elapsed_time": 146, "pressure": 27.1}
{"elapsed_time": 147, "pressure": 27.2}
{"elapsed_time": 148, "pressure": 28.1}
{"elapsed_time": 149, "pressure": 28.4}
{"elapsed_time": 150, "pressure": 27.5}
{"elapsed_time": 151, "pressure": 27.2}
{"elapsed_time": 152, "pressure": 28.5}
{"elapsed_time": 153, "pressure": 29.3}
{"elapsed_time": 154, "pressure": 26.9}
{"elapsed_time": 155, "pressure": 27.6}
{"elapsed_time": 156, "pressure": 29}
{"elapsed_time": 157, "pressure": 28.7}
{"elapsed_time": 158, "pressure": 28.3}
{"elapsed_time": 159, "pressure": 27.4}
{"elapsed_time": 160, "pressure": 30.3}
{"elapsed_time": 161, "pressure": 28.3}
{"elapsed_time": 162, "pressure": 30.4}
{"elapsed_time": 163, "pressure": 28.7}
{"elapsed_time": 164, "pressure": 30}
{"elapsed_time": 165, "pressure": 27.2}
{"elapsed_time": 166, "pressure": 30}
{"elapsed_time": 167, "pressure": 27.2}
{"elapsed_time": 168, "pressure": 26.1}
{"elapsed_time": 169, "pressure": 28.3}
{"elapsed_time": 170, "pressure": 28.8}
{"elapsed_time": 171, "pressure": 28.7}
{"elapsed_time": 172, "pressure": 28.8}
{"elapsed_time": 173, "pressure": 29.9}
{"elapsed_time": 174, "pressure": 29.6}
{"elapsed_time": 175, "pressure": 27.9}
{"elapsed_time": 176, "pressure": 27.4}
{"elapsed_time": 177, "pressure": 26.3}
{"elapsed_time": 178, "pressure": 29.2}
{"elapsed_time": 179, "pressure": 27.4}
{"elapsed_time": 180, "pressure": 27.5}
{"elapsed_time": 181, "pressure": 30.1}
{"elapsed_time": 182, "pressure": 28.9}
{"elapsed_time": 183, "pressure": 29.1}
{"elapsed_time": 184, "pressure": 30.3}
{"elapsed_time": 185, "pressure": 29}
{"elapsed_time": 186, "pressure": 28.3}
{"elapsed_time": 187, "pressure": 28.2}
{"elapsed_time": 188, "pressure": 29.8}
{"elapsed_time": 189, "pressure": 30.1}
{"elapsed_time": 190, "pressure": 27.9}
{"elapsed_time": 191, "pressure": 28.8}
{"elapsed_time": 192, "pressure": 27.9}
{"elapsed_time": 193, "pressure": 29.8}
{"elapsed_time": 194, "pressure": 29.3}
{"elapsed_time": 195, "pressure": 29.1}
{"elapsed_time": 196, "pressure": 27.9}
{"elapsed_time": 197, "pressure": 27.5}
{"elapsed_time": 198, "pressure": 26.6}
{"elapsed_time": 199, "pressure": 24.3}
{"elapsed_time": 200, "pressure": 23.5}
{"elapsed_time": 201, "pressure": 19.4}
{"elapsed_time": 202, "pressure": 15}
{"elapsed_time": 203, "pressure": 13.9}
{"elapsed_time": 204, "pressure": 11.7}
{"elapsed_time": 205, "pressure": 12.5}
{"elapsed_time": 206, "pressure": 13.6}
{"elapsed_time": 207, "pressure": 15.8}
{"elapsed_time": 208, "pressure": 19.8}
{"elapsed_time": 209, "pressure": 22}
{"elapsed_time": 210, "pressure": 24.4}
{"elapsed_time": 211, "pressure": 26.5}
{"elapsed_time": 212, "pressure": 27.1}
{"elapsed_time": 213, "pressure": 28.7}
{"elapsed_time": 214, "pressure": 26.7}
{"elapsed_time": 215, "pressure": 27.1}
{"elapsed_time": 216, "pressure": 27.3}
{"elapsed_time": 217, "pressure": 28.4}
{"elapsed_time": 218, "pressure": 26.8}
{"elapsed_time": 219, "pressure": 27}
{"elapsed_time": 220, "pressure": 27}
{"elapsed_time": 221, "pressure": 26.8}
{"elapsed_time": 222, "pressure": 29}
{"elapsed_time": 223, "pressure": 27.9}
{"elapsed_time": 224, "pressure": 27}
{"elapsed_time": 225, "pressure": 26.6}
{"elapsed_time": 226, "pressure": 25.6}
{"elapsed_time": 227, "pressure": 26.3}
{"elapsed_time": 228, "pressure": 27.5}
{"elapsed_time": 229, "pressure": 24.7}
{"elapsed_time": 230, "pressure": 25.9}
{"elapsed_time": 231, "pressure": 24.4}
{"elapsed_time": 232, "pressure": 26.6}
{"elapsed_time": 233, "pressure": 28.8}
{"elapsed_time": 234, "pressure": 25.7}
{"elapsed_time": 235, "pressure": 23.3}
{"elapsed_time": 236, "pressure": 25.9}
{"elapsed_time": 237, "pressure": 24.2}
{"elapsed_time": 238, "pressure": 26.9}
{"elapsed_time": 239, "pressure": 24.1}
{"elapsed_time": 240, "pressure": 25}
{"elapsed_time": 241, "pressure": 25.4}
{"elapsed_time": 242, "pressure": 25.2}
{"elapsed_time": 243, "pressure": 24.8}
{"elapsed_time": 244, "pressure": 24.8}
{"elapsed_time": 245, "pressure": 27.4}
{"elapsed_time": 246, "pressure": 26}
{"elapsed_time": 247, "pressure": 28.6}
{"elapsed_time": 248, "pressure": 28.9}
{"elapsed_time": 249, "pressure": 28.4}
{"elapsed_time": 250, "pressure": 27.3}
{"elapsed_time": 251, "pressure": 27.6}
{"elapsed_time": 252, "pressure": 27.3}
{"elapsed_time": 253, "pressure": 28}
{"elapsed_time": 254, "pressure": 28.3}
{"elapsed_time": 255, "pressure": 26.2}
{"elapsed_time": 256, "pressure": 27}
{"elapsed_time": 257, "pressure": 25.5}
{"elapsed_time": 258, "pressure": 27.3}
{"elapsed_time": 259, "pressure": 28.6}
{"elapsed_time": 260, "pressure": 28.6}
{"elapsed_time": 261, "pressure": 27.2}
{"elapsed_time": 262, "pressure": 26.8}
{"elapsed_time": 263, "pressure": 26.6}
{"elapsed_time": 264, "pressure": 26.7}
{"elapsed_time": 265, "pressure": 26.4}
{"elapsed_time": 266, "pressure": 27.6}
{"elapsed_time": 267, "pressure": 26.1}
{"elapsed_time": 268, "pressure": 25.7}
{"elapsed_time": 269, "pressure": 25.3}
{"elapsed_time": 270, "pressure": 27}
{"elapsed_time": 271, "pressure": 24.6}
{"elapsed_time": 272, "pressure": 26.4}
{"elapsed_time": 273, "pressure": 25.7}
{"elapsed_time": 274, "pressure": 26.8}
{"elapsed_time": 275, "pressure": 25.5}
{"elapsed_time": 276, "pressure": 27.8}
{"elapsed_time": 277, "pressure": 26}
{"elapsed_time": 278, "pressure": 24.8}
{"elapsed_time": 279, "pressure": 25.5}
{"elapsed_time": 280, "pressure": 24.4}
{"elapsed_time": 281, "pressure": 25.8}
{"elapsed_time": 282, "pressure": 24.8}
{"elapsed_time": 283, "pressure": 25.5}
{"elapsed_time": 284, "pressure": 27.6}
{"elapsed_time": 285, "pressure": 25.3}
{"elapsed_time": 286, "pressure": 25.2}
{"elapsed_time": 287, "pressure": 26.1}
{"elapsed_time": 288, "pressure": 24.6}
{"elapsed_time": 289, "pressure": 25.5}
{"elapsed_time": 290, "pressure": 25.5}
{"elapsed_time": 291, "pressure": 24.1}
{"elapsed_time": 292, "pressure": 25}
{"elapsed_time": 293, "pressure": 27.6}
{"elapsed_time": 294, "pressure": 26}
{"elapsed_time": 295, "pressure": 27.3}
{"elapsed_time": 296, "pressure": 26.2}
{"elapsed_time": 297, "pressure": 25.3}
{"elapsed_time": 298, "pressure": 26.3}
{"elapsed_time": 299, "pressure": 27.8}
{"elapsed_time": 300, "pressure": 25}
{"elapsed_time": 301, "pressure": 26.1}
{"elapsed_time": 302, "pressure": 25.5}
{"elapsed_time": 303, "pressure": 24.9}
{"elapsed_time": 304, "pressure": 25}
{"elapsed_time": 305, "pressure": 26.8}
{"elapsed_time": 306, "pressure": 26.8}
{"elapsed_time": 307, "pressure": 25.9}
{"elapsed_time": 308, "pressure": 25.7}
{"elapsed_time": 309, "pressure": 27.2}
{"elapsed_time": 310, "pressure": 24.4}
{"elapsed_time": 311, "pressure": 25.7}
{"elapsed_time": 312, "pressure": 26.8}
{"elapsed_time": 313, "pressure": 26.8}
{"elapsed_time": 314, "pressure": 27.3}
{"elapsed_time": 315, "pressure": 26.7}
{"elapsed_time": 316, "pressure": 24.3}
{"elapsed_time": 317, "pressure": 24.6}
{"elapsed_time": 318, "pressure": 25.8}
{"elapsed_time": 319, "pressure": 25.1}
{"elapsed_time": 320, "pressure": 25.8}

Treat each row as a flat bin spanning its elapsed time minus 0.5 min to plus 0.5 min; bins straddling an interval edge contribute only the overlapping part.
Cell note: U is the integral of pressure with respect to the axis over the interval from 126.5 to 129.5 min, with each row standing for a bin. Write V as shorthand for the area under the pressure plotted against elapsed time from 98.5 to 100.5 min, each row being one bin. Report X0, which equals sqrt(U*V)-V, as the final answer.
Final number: 10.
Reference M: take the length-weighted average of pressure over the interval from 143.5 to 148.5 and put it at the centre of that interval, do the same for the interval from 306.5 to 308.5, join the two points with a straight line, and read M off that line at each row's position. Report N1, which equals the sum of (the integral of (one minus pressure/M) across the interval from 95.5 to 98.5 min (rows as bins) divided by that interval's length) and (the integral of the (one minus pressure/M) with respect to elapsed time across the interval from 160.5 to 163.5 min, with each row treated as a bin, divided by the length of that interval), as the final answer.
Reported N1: -0.042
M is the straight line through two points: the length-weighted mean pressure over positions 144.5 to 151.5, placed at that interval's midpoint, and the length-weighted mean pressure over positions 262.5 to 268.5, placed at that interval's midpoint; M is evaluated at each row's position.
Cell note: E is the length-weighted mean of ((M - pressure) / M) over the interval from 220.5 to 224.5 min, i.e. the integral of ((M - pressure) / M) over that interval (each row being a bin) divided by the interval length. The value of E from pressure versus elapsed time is -0.03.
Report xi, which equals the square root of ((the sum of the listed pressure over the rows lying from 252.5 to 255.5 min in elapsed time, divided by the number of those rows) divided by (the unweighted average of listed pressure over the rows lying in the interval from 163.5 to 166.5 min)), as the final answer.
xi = 0.97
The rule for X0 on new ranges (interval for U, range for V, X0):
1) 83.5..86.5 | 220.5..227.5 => -66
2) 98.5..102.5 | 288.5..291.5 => 14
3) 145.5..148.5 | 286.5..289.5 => 3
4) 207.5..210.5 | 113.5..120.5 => -76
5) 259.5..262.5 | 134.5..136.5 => 13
